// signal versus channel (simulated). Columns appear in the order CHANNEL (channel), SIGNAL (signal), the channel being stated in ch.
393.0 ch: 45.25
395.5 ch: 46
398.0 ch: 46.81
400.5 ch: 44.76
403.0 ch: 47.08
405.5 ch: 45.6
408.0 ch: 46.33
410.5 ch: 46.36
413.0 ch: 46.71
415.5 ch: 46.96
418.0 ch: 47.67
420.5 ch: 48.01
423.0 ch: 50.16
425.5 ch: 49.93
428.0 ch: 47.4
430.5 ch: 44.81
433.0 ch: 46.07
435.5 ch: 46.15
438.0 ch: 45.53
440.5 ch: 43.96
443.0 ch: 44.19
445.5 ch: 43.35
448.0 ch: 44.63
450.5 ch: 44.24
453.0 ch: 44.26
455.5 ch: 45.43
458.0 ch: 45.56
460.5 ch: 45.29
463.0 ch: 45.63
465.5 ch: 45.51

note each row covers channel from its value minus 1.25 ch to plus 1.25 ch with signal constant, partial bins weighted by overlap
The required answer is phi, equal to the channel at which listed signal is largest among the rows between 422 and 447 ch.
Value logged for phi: 423.0 ch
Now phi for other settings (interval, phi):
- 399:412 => 403.0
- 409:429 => 423.0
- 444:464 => 463.0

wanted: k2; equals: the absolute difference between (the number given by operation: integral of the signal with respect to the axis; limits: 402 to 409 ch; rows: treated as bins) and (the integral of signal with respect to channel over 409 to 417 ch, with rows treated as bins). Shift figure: 49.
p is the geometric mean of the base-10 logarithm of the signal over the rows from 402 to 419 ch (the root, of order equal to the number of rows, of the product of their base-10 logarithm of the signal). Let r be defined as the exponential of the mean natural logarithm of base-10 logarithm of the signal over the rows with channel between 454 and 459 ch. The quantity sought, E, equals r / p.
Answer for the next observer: 0.99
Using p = 1.67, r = 1.66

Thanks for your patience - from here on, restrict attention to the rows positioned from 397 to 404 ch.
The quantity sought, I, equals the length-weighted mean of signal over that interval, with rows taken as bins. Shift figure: 46.2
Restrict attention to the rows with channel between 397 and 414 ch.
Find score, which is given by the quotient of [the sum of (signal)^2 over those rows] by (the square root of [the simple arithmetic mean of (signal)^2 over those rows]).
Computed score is 324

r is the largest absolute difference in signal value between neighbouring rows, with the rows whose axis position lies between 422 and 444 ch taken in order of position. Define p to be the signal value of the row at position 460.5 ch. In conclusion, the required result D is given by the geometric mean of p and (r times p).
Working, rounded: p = 45.29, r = 2.6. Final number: 73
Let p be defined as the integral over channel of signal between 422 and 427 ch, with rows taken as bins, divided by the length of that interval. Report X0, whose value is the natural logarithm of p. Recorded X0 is 3.91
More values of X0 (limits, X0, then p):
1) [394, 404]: 3.83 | 46.1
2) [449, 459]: 3.80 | 44.8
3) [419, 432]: 3.87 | 48.0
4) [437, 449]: 3.79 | 44.3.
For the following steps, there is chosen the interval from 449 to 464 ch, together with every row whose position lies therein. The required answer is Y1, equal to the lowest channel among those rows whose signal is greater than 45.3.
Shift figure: 455.5 ch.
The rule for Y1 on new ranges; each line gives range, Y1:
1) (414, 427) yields 415.5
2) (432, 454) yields 433.0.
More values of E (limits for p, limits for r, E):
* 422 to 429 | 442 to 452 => 0.97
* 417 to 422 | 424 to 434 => 1.00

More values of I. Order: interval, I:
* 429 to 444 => 45.2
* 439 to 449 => 44.1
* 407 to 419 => 46.8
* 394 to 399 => 46.3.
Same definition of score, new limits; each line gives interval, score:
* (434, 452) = 312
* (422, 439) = 330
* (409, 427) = 336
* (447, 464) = 315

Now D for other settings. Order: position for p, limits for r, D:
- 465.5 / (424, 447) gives 73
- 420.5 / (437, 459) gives 60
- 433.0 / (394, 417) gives 70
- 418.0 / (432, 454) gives 60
